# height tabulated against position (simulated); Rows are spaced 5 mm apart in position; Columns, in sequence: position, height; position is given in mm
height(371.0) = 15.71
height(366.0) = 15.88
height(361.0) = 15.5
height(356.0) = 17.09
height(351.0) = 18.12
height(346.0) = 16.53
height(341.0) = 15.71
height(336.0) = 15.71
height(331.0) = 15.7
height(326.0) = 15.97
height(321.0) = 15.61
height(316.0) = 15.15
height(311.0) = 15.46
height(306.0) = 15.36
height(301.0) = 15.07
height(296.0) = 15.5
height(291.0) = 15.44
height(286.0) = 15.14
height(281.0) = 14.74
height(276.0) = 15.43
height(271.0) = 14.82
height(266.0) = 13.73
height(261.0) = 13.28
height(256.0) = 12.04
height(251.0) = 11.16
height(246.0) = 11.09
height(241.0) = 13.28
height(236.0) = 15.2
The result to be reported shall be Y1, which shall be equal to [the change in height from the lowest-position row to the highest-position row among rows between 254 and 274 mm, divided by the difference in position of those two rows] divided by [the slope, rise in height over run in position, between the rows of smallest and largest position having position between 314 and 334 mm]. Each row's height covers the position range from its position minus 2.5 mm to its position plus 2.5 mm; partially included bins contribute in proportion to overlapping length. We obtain 5.1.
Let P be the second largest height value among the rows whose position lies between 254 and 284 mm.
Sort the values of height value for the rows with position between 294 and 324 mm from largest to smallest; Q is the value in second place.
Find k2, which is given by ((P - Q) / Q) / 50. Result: -0.0009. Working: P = 14.82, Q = 15.5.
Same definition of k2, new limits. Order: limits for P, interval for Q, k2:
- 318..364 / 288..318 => 0.0021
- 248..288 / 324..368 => -0.0023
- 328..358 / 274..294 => 0.0022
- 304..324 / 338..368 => -0.0019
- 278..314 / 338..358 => -0.0019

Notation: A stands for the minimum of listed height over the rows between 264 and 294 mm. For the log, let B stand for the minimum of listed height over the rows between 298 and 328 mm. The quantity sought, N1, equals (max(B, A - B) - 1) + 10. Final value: 24.1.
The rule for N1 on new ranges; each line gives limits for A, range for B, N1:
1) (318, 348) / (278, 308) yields 23.7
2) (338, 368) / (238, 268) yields 20.1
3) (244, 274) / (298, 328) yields 24.1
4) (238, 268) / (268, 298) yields 23.7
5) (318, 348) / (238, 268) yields 20.1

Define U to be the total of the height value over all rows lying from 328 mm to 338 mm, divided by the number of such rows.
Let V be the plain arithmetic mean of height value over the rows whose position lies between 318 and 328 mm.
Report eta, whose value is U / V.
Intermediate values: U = 15.7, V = 15.8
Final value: 0.99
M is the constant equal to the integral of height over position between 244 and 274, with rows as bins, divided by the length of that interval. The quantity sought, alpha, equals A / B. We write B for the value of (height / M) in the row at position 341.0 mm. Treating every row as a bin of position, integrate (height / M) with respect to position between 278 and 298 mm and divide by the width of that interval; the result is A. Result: 0.97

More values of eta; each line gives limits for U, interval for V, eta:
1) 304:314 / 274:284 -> 1.02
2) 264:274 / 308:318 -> 0.93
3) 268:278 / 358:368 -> 0.96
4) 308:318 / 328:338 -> 0.97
